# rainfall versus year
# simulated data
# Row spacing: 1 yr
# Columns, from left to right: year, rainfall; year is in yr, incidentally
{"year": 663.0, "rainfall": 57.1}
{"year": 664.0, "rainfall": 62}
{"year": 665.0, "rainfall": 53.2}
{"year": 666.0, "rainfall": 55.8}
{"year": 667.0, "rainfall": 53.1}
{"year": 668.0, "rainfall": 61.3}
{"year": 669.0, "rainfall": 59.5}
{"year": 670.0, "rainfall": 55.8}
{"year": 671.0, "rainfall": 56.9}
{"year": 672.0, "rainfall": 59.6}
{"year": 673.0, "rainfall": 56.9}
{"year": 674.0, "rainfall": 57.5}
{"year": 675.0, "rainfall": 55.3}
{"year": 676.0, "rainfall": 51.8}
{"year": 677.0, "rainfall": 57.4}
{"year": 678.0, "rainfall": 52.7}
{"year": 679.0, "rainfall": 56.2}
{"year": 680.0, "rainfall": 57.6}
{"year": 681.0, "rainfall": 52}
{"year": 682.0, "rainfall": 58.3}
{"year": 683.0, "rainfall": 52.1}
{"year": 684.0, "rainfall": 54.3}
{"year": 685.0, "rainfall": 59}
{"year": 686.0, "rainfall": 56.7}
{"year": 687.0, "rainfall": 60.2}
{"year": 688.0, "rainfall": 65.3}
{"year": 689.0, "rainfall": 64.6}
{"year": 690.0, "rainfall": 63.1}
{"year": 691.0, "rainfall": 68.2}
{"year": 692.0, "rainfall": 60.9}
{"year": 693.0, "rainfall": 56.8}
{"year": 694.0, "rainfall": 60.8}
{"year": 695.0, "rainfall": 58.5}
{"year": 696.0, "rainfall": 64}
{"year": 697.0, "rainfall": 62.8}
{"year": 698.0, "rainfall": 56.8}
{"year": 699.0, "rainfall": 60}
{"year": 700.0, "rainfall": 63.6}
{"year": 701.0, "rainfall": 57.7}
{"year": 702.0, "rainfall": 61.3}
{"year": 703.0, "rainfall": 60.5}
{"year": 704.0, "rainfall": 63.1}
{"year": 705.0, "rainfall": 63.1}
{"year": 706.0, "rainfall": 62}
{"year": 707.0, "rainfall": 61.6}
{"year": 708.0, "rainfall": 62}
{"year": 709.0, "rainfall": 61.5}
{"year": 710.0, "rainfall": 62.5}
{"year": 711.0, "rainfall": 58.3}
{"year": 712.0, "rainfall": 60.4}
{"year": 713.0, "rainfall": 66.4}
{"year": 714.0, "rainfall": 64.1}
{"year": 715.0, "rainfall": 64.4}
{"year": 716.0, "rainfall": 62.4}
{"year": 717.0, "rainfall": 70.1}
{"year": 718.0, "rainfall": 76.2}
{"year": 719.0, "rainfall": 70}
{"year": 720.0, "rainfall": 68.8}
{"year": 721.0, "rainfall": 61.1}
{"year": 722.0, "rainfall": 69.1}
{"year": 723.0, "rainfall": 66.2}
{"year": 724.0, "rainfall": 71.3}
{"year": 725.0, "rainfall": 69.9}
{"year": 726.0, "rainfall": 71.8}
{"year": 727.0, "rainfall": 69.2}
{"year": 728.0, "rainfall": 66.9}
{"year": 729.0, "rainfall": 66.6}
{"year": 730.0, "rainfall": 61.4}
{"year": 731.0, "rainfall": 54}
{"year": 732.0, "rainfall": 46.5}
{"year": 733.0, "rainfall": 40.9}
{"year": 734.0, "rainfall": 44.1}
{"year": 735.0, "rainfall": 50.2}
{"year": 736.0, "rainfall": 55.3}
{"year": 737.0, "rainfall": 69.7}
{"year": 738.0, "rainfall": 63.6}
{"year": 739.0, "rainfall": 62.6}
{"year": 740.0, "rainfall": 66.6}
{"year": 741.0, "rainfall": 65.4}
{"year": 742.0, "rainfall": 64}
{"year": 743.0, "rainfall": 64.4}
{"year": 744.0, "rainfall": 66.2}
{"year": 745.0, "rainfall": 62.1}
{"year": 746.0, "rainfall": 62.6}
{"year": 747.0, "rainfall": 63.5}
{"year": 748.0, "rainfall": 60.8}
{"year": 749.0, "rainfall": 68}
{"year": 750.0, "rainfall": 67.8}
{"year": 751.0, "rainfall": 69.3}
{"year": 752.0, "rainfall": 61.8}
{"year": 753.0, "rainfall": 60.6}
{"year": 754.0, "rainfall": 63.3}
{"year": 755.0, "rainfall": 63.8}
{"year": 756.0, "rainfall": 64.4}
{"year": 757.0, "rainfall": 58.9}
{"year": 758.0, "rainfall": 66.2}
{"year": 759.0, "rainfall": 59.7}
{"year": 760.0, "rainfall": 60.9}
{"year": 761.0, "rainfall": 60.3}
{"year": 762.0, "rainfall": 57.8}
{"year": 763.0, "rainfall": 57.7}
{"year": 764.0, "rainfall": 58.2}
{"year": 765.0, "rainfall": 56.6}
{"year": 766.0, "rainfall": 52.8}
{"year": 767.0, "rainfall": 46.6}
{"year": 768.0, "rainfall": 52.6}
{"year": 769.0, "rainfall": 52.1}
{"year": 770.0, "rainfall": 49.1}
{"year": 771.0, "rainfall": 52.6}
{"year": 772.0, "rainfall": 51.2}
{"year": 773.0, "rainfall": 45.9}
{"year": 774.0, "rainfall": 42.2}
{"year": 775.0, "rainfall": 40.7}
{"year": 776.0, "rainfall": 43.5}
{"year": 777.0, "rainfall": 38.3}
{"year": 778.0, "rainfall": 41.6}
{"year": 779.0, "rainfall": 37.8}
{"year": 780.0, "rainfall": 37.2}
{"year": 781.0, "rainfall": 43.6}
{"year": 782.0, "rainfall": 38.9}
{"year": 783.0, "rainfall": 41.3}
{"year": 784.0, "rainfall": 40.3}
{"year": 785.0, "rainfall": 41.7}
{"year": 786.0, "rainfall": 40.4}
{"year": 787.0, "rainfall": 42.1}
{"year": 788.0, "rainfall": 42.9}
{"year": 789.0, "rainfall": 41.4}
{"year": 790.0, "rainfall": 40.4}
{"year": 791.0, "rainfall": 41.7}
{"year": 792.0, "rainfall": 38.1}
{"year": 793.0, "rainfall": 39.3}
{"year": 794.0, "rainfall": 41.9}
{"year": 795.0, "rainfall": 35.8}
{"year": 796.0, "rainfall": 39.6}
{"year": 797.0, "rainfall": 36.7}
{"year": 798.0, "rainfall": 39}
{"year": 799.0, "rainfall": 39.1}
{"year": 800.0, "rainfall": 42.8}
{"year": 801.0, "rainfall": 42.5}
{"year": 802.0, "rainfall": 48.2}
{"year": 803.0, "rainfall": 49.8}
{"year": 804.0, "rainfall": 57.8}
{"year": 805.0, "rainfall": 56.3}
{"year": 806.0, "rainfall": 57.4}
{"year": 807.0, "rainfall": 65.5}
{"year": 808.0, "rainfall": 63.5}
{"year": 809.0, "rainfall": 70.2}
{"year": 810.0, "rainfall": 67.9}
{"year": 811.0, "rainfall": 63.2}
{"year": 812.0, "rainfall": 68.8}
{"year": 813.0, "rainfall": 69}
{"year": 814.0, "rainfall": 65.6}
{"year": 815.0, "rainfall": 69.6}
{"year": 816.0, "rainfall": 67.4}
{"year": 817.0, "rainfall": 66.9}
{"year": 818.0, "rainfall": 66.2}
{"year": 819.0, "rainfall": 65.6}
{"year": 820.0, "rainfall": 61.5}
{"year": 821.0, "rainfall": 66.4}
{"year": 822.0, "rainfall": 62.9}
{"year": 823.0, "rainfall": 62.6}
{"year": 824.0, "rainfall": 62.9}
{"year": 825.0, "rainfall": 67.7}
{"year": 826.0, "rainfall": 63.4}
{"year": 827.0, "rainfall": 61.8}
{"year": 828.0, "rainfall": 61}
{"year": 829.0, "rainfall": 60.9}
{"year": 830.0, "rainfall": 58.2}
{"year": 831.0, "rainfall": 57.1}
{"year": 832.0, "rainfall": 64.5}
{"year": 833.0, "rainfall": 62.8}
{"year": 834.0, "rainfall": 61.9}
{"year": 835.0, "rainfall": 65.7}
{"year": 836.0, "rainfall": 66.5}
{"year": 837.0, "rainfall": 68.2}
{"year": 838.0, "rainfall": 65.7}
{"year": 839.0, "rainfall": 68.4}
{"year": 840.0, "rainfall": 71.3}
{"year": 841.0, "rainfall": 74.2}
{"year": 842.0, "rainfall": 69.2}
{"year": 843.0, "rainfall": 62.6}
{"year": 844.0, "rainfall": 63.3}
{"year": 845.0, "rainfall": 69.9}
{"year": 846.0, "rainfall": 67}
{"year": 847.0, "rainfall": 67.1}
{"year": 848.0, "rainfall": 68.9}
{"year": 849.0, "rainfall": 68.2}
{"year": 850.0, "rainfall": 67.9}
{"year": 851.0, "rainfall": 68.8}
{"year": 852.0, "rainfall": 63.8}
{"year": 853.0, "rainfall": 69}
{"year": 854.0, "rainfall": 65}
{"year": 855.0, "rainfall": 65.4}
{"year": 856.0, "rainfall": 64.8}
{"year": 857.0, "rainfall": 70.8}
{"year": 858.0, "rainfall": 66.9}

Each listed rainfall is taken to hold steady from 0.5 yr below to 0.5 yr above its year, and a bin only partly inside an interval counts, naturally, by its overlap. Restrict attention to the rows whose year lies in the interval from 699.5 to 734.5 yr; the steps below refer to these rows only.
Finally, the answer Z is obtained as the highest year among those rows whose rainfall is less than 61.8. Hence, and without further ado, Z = 734.0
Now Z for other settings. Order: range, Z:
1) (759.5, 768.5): 768.0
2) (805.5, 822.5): 820.0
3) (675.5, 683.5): 683.0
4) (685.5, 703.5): 703.0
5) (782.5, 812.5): 806.0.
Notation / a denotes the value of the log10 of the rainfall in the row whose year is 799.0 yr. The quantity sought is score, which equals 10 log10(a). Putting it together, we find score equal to 2.02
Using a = 1.59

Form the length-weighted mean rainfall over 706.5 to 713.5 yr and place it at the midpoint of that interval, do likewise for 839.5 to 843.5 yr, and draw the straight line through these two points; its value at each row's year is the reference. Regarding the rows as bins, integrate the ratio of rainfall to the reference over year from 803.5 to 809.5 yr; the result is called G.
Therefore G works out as 5.5 yr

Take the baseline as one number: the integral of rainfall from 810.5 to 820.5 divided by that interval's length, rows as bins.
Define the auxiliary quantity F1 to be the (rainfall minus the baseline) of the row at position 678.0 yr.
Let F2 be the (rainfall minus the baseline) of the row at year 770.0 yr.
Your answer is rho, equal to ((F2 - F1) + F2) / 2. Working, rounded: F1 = -14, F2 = -17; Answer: -10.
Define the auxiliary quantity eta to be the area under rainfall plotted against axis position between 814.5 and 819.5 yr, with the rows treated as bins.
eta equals 336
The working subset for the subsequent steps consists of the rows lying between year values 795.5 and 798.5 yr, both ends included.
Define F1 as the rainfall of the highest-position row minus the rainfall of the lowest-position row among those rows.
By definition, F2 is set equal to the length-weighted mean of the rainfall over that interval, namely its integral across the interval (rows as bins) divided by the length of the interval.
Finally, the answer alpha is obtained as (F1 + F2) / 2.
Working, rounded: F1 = -0.6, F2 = 38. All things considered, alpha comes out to 19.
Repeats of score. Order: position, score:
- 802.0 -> 2.26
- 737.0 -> 2.66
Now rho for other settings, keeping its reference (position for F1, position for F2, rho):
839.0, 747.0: -4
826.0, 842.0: 4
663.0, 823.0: 1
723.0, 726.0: 6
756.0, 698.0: -9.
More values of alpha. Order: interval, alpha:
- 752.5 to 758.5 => 34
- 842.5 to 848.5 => 36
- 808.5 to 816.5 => 32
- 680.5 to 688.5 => 35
